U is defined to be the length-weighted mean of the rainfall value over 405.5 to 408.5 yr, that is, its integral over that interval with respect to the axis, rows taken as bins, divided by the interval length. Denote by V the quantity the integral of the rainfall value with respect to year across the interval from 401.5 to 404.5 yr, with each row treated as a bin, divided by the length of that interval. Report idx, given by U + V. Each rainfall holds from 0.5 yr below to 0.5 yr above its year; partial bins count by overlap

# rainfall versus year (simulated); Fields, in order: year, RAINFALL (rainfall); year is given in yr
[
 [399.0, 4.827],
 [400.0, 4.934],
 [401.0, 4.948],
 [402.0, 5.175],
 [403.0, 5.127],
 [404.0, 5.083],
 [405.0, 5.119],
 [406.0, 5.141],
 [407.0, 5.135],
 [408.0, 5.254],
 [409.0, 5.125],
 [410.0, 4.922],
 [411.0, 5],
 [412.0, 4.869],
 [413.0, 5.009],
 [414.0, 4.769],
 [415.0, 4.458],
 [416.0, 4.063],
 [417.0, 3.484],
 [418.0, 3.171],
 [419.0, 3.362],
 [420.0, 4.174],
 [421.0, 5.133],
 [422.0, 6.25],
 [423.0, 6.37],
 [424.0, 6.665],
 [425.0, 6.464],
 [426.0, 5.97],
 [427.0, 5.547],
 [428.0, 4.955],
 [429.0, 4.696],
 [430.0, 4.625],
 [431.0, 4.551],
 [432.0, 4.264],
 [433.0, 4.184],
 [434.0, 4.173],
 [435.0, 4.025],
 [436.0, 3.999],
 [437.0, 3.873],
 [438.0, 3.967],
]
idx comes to 10.3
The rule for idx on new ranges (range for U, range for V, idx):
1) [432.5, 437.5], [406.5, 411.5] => 9.1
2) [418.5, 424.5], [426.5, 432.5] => 10.1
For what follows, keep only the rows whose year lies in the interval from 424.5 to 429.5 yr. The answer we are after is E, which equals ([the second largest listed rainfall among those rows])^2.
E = 36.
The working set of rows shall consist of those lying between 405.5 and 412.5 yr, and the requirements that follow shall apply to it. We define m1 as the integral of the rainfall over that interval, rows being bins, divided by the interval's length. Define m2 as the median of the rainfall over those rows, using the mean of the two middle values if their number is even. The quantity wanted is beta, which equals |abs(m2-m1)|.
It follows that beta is 0.06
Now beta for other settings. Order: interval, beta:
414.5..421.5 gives 0.09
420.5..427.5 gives 0.19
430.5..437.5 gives 0.02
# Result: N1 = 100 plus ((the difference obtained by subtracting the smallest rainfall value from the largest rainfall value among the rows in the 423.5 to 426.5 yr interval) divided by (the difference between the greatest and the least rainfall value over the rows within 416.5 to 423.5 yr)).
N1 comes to 100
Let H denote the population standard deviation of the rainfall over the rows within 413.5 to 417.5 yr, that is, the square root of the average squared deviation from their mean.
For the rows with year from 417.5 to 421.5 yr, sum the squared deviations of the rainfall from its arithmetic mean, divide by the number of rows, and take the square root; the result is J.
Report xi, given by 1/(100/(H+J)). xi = 0.0125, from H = 0.48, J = 0.77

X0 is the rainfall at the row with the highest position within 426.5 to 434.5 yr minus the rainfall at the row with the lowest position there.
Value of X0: -1.4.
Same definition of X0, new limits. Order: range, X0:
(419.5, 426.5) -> 1.8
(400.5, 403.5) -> 0.2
